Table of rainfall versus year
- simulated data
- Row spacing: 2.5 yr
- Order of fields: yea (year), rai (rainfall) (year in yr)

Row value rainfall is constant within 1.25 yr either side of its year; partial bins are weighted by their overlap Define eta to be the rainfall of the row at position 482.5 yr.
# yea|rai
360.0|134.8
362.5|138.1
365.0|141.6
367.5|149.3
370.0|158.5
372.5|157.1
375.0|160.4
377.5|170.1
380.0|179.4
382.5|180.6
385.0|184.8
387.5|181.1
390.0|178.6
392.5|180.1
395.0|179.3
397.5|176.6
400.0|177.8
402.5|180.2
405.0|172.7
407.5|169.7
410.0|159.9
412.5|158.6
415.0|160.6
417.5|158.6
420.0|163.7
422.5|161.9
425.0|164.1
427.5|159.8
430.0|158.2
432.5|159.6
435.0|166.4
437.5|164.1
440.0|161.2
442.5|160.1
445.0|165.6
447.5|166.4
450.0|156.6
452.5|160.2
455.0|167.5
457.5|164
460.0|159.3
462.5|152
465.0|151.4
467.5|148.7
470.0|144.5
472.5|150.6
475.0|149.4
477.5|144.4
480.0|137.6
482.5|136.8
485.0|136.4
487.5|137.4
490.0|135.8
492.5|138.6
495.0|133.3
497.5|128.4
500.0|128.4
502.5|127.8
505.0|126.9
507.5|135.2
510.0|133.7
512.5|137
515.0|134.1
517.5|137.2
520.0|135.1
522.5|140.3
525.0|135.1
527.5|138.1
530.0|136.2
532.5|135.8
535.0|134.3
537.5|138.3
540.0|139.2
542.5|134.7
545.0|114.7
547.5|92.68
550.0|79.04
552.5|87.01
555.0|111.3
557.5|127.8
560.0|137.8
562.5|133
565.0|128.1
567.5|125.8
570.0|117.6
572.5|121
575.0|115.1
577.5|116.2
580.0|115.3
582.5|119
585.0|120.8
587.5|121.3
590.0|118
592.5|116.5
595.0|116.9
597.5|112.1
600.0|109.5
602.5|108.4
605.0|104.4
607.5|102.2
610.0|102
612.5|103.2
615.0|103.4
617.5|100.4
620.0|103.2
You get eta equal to 136.8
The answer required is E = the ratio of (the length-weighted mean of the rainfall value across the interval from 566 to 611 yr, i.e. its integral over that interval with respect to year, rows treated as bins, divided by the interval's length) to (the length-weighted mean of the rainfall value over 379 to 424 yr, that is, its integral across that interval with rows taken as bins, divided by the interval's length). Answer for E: 0.67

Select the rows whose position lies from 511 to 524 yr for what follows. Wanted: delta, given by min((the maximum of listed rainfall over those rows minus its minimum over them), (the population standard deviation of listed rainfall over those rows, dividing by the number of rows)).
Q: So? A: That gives 2.1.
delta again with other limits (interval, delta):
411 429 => 2.1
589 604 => 3.8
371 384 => 9.6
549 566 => 21.6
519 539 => 1.9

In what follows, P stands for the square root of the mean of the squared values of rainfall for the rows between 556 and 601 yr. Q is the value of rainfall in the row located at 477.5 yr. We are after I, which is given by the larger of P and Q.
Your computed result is 144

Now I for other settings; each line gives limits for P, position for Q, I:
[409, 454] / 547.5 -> 161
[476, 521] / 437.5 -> 164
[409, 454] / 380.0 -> 179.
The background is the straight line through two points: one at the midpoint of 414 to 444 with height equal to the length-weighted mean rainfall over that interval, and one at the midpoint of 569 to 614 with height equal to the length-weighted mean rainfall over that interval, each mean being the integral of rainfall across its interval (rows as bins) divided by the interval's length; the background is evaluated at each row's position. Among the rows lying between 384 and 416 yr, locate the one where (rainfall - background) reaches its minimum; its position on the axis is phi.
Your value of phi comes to 412.5 yr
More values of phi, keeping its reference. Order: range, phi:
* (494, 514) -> 497.5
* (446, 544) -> 497.5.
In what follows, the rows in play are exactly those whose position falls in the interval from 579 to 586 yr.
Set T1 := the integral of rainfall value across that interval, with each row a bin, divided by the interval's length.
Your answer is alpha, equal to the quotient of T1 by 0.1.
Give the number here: 1184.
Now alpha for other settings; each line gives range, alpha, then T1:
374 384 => 1732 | 173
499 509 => 1297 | 130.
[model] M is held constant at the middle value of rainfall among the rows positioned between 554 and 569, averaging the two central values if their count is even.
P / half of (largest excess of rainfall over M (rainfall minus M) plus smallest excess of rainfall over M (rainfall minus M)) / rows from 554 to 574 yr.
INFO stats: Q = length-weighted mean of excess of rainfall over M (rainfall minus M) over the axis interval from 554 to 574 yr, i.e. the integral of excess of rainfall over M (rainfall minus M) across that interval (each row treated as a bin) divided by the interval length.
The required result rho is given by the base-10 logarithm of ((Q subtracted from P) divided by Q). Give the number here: -0.5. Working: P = -3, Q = -3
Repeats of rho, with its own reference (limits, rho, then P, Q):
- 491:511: -0.5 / 5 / 4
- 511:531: -1.2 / 9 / 9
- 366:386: -2.8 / 39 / 39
